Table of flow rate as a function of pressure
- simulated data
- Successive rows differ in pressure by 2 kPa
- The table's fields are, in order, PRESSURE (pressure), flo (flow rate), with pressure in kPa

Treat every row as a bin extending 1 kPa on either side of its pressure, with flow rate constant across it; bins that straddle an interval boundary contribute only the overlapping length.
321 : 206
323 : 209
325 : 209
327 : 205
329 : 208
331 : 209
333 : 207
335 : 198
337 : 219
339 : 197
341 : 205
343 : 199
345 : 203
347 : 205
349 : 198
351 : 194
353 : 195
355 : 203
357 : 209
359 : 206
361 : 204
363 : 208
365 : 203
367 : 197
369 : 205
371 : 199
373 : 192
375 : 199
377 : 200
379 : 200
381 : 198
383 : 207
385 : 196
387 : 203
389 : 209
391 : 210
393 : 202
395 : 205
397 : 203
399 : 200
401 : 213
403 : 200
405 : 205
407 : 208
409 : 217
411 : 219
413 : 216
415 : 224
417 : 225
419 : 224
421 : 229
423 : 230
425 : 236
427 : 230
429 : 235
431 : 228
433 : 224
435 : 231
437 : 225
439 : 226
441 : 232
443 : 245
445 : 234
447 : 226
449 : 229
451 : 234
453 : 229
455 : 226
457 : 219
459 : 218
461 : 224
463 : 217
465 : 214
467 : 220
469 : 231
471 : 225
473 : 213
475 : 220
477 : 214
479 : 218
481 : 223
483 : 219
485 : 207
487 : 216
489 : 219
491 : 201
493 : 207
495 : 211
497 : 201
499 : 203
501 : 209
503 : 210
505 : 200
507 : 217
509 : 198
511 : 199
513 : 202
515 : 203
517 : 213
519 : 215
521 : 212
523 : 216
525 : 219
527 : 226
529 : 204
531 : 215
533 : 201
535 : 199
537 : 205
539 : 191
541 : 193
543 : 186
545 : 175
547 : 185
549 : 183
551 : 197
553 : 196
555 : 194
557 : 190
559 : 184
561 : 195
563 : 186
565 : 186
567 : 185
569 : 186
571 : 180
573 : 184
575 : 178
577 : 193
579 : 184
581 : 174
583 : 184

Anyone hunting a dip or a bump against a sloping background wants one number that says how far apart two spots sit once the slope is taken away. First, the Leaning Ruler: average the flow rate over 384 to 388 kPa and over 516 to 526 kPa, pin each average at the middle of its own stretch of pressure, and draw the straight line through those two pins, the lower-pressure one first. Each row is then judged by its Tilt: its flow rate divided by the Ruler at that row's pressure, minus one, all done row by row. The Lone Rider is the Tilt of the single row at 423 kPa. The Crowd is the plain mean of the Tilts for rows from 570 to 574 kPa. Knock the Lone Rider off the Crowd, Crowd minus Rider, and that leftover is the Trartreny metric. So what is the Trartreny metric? -0.30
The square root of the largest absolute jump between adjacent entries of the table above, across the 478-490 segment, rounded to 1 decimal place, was 3.5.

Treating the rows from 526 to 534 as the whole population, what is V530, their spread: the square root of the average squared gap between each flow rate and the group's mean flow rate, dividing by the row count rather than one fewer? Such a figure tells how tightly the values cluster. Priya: 10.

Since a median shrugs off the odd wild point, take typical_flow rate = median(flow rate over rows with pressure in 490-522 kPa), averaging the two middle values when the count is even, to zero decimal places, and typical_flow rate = 205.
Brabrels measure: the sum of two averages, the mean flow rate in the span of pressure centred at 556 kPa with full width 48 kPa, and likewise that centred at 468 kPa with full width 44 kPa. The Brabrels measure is 410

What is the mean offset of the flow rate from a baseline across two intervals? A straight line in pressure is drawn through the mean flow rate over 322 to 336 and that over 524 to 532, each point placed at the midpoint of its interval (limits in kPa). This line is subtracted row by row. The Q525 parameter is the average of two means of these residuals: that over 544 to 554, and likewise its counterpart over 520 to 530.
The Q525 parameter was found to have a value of -15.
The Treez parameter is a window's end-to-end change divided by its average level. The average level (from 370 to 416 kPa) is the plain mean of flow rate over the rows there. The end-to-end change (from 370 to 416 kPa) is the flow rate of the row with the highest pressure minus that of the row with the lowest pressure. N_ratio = 0.12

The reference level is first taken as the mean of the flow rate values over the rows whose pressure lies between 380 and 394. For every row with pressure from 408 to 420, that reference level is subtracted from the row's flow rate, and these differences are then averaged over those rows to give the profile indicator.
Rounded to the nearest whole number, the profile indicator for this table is 17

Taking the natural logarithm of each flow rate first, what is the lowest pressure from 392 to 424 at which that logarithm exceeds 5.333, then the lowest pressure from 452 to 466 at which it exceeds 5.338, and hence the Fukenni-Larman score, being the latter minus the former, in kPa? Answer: 52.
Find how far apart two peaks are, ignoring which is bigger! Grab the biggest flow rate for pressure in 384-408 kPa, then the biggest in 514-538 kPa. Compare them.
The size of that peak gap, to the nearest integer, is 13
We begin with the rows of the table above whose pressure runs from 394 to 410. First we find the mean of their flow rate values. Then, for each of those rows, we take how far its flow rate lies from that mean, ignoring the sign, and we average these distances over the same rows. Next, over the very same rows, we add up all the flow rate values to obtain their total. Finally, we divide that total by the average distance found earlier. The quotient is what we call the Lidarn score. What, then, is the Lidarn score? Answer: 350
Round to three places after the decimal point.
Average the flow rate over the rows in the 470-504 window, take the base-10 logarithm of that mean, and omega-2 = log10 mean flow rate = 2.328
